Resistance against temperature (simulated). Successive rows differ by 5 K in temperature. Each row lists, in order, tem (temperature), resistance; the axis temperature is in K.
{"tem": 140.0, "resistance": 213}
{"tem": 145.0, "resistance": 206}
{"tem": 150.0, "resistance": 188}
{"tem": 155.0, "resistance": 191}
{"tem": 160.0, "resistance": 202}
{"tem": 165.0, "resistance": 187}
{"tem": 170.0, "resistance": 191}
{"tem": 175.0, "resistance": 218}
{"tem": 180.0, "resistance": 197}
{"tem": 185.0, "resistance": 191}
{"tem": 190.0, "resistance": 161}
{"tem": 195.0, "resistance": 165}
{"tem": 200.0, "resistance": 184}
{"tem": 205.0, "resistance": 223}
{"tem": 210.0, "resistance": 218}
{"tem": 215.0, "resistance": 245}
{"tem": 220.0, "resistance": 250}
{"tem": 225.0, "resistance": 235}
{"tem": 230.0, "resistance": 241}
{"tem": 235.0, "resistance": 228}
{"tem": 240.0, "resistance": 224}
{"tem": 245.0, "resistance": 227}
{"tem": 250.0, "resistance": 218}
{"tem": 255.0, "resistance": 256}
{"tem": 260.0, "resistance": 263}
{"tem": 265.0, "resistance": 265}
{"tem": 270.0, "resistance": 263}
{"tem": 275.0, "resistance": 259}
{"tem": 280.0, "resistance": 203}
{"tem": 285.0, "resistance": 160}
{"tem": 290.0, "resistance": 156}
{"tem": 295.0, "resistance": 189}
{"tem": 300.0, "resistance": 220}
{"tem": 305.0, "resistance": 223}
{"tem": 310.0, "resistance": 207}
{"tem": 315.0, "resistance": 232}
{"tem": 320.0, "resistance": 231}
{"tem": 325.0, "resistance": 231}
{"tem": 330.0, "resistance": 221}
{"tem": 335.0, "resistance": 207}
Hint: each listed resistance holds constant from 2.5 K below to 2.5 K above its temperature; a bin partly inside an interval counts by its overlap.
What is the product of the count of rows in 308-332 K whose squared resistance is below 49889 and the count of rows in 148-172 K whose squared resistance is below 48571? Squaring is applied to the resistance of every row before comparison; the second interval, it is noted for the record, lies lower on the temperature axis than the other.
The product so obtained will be 10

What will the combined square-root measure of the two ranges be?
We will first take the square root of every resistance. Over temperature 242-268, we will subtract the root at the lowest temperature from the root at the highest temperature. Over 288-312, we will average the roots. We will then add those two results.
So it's 15.3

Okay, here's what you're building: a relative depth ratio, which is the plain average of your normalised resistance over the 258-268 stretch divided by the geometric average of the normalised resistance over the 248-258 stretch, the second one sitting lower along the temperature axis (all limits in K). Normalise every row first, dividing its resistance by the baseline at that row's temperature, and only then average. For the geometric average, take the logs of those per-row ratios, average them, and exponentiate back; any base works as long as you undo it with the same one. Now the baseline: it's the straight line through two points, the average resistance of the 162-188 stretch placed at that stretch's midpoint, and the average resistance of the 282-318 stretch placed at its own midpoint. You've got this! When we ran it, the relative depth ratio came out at 1.12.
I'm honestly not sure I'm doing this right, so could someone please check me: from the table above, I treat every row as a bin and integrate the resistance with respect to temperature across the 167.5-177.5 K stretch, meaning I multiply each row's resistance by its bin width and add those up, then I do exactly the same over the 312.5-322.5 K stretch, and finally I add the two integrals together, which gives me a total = 4360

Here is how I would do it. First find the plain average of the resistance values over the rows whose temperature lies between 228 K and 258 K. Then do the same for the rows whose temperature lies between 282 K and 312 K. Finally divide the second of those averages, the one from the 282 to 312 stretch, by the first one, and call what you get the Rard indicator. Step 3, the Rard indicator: 0.83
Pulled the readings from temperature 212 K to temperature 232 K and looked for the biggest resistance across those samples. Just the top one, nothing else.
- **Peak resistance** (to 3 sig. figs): 250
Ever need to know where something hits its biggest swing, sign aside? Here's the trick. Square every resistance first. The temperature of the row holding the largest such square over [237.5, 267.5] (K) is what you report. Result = 265.0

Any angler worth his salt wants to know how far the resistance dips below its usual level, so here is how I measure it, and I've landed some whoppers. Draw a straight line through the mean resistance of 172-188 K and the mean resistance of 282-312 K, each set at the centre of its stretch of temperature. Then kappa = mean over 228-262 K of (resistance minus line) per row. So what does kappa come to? 40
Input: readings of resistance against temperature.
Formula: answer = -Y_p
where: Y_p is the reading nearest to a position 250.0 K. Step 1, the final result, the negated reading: -218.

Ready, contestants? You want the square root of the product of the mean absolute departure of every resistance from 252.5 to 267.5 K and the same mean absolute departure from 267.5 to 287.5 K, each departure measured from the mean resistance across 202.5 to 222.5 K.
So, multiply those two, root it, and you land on 33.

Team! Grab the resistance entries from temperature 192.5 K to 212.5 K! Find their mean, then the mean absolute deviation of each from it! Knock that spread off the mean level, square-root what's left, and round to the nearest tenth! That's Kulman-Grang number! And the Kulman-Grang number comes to 13.2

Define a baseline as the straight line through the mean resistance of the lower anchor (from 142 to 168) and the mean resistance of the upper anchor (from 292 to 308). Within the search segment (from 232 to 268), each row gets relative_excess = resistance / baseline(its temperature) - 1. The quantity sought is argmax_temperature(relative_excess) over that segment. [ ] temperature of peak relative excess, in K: 265.0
